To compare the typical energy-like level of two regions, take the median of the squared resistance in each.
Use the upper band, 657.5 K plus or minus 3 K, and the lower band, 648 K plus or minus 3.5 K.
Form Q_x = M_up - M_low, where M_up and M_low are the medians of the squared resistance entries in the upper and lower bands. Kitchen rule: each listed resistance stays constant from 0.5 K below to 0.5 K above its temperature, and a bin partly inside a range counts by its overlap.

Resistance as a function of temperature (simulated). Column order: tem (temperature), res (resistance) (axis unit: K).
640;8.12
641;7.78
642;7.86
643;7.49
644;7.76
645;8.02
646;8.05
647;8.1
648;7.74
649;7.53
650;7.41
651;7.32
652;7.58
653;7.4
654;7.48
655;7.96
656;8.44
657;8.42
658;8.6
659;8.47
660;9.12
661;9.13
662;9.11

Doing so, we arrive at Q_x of 12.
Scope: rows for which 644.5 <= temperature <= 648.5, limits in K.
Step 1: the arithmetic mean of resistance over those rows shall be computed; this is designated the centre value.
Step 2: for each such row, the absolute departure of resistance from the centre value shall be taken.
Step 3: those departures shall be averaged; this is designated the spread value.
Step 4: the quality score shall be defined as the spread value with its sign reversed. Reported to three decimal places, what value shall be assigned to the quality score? -0.119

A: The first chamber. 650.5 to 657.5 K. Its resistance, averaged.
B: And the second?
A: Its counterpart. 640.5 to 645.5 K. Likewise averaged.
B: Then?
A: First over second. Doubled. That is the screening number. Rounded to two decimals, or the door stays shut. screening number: 2.00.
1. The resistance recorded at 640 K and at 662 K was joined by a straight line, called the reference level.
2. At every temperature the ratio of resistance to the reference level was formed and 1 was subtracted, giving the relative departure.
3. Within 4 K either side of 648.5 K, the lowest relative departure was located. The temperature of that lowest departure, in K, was 651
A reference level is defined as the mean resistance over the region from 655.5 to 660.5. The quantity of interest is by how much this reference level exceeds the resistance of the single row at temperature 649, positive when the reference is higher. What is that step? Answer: 1.1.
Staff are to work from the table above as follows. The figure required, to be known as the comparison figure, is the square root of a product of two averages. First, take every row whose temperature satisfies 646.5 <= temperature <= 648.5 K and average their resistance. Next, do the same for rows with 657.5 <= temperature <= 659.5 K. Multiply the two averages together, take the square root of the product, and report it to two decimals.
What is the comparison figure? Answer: 8.22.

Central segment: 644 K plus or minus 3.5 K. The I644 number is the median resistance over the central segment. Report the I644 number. 7.9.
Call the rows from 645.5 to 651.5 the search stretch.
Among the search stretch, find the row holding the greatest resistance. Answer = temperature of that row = 647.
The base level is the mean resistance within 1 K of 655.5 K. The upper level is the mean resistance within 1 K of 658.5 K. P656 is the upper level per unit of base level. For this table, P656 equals 1.04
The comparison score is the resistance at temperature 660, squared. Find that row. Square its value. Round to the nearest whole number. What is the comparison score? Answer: 83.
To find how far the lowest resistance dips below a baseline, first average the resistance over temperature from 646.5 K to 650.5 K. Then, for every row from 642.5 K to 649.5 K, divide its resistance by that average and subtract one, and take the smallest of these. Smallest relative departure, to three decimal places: -0.027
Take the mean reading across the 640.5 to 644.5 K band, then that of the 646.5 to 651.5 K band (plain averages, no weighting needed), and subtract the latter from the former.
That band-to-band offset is 0.1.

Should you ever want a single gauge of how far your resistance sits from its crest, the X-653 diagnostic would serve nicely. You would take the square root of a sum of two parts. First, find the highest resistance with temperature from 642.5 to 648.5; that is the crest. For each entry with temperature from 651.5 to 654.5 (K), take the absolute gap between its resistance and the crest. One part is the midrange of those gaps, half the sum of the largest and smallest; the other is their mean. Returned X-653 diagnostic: 1.11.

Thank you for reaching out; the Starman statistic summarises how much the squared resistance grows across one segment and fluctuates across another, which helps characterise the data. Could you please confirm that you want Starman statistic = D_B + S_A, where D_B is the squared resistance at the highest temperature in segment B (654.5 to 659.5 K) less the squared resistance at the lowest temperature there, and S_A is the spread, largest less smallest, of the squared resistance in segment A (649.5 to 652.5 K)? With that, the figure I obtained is 12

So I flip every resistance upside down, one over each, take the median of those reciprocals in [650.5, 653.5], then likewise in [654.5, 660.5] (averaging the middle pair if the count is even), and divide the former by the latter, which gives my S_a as 1.143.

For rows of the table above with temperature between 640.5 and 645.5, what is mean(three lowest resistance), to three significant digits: 7.68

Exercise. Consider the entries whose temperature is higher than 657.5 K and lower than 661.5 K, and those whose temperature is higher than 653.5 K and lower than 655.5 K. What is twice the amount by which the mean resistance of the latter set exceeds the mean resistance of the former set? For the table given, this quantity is -2.2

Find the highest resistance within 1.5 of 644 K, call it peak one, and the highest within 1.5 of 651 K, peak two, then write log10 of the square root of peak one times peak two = 0.892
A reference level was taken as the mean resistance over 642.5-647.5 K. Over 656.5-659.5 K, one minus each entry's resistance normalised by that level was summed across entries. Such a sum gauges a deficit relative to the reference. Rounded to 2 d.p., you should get -0.23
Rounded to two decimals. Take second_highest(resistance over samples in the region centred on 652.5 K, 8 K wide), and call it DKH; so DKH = 7.96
